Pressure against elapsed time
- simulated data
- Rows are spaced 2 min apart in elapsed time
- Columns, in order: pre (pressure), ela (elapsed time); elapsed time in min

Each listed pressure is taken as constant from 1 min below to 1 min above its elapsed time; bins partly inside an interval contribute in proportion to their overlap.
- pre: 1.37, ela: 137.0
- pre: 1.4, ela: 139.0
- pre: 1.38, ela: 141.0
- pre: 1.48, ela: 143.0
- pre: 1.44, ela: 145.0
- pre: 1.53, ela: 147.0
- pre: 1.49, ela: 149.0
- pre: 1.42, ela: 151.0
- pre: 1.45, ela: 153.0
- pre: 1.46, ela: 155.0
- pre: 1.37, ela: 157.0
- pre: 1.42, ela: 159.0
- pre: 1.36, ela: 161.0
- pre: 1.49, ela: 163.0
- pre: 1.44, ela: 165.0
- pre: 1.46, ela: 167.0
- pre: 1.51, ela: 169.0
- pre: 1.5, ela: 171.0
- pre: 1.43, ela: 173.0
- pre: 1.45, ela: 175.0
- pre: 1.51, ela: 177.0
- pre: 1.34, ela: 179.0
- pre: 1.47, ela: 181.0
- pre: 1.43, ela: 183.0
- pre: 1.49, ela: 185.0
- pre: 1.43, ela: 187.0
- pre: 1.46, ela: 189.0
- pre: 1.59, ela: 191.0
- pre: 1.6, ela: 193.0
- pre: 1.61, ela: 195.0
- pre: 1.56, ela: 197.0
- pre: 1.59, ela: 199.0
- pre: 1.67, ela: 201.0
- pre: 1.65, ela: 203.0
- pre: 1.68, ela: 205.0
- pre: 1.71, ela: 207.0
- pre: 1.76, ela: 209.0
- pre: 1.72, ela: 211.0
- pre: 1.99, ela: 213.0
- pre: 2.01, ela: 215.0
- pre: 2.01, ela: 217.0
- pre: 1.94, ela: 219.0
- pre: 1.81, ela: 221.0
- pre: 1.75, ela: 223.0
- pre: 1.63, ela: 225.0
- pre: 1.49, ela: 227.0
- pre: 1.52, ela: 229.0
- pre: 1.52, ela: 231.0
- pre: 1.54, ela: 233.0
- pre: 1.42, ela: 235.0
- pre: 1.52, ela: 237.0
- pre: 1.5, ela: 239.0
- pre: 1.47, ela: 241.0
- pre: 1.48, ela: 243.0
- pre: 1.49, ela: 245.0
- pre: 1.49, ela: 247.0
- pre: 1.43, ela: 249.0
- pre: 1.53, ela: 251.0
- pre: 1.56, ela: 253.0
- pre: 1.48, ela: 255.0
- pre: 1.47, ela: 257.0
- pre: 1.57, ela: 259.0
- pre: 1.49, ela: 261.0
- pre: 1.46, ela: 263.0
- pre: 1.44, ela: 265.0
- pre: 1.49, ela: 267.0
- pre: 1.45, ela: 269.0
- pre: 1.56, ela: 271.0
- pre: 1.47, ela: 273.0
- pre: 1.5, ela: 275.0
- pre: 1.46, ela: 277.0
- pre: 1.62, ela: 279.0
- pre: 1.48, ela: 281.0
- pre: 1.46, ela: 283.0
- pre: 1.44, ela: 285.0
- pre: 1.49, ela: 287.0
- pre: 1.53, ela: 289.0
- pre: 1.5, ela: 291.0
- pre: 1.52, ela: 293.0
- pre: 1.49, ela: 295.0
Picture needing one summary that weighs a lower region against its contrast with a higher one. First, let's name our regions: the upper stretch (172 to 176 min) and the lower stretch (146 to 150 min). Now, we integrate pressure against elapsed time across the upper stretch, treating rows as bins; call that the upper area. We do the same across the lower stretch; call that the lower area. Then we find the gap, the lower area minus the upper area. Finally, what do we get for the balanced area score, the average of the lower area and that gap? 3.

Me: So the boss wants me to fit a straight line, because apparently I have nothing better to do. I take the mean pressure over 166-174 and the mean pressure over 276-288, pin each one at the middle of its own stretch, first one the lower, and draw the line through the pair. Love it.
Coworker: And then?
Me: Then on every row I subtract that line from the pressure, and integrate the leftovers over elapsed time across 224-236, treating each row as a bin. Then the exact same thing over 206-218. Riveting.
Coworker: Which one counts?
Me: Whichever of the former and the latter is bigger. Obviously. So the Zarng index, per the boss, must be 4.6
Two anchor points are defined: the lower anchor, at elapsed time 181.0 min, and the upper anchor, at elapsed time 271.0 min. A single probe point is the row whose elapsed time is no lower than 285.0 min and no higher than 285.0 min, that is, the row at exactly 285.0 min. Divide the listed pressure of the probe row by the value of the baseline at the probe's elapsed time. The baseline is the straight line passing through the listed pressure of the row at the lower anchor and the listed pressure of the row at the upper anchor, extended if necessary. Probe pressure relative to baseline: 0.91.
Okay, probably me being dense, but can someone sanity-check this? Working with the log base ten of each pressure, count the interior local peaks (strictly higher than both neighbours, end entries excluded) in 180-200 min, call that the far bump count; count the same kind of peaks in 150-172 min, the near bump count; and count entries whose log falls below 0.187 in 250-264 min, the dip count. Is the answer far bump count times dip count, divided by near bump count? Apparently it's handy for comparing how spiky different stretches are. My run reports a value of 2.5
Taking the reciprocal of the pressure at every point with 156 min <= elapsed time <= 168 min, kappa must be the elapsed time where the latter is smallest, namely 163.0 min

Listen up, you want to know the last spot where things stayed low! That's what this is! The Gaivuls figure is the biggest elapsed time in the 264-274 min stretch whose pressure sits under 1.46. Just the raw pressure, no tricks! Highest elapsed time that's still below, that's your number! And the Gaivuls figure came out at 269.0 min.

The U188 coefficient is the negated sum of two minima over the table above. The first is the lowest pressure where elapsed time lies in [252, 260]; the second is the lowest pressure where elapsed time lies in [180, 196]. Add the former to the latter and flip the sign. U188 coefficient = -2.90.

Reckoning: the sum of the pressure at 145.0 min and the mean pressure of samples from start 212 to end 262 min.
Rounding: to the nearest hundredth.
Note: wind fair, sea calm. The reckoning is 3.04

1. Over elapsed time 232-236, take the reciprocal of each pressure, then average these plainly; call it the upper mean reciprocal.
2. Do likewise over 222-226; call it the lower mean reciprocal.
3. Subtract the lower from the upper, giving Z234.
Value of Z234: 0.08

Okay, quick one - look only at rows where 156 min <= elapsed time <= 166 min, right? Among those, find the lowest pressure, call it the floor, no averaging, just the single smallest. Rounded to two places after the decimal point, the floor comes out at 1.36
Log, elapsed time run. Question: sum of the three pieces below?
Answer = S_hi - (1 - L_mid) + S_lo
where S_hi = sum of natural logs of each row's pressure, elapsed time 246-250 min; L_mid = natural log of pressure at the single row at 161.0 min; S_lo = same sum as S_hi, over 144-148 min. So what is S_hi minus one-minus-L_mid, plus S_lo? 0.85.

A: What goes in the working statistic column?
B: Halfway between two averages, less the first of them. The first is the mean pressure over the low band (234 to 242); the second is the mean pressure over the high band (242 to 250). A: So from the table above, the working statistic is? 0.00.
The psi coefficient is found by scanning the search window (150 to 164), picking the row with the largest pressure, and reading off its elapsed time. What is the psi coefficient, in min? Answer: 163.0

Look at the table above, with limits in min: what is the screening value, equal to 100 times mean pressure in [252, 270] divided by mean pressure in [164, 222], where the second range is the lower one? 92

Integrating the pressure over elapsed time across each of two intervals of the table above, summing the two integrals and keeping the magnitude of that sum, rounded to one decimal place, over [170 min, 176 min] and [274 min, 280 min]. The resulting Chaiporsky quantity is 17.9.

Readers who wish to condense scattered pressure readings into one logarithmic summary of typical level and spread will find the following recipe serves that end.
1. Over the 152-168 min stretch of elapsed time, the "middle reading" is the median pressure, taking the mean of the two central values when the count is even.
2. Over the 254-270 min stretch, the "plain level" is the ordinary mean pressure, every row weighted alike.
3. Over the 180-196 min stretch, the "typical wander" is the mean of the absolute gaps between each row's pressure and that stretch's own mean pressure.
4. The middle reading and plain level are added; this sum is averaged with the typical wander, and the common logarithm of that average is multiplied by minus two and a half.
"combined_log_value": -0.438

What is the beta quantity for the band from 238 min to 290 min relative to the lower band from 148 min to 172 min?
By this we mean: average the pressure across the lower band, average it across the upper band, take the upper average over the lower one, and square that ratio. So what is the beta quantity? 1.1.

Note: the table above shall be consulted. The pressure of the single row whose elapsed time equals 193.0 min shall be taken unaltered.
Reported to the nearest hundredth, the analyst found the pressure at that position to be 1.60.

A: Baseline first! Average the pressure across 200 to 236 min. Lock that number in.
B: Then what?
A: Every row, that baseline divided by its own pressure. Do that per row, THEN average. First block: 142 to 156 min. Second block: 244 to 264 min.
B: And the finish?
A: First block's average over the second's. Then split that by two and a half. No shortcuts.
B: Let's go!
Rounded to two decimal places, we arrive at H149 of 0.41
